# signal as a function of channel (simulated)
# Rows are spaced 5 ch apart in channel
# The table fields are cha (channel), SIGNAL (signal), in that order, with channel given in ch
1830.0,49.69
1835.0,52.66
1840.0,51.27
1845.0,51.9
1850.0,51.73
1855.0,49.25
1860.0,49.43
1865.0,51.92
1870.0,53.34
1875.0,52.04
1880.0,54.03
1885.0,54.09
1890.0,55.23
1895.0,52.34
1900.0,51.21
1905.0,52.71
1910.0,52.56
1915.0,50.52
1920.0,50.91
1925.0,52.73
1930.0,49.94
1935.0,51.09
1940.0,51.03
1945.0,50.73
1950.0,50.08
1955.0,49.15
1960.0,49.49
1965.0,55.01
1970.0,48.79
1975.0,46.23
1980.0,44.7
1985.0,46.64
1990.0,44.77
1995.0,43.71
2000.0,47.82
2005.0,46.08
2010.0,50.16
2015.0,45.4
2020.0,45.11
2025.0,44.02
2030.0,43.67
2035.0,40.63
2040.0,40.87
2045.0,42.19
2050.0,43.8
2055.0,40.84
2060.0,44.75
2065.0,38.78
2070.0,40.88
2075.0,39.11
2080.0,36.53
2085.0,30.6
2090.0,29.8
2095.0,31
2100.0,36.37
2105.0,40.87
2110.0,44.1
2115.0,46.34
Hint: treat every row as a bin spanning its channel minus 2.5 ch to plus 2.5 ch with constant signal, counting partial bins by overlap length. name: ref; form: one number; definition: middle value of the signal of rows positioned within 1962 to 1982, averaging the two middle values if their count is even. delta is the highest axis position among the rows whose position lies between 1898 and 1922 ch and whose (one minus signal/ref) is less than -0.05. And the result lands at 1920.0 ch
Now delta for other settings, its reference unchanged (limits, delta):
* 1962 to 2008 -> 1965.0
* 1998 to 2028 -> 2010.0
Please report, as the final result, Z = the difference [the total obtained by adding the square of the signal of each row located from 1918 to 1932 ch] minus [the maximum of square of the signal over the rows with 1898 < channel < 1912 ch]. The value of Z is 5088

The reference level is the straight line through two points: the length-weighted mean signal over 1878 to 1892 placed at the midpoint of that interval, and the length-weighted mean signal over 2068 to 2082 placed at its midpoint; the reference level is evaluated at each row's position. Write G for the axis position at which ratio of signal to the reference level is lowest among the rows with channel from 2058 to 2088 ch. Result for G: 2085.0 ch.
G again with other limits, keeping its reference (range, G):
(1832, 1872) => 1855.0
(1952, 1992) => 1980.0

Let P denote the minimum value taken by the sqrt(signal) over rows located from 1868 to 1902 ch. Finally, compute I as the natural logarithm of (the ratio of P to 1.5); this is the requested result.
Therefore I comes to 1.56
